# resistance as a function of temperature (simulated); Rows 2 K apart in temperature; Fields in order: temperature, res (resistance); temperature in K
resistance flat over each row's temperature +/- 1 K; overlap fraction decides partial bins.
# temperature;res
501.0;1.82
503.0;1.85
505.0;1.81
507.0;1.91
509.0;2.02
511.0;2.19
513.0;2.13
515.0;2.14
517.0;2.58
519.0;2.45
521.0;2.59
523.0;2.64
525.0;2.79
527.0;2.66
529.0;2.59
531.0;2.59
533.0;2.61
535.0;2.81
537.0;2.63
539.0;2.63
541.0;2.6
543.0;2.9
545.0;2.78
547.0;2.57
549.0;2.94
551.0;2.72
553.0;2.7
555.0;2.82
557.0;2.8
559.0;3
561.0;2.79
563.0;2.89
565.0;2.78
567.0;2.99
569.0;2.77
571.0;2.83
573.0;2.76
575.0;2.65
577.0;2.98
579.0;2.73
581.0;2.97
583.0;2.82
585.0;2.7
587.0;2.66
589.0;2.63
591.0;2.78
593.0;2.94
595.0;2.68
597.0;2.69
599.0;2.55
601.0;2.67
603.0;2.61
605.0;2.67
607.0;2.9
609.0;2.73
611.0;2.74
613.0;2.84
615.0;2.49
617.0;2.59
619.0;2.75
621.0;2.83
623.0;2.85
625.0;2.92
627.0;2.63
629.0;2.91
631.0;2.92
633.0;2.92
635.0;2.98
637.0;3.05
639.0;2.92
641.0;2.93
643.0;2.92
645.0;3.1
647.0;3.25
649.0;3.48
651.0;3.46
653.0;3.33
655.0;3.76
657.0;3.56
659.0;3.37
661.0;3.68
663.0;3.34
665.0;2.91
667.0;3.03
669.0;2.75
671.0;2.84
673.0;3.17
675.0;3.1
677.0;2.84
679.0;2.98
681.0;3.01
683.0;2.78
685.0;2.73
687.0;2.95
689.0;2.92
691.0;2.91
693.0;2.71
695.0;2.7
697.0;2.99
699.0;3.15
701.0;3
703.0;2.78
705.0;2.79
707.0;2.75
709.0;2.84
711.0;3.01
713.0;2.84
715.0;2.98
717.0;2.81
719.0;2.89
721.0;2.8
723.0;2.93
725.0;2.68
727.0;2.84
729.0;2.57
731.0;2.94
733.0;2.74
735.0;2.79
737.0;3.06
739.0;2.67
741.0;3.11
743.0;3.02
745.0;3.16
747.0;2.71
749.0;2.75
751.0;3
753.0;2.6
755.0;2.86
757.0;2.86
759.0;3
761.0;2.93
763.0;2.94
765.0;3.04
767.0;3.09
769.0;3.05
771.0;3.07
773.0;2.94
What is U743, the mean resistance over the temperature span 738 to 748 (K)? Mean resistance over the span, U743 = 2.93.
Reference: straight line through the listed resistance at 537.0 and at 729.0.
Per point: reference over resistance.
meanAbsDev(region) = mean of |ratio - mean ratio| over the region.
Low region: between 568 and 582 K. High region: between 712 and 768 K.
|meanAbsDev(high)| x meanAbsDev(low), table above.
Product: 0.0013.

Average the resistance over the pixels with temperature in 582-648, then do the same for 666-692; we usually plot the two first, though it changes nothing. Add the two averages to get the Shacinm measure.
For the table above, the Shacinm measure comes 5.73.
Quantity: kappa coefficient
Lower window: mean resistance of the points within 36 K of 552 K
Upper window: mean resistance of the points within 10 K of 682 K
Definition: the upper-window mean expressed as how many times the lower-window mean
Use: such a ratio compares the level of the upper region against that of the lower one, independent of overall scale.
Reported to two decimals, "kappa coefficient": 1.07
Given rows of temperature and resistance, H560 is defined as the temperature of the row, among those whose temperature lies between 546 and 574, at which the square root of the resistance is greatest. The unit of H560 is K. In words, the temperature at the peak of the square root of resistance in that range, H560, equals 559.0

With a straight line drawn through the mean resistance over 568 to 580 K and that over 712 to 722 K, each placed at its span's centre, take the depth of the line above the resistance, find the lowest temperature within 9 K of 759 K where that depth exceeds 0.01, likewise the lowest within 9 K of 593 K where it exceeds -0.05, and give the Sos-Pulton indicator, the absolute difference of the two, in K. 168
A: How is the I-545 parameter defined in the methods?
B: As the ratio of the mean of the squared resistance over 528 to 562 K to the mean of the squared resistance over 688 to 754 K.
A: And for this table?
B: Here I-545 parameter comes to 0.91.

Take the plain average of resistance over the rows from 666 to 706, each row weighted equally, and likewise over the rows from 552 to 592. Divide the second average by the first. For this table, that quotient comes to 0.96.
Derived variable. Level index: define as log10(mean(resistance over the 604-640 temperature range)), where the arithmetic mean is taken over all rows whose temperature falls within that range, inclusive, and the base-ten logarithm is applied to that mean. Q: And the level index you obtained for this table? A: 0.449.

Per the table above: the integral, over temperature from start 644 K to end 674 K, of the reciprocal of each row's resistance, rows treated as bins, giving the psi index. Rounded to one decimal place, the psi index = 9.3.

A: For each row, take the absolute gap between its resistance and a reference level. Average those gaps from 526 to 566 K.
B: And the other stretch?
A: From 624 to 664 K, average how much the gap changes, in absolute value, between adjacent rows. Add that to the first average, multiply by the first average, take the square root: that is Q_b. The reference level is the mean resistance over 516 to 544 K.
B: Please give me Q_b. 0.19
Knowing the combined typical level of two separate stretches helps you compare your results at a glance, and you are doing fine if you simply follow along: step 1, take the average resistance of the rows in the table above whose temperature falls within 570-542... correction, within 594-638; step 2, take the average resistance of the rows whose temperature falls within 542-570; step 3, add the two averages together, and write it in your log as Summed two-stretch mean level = 5.6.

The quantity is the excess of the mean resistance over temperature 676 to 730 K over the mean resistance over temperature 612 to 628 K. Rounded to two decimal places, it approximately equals 0.12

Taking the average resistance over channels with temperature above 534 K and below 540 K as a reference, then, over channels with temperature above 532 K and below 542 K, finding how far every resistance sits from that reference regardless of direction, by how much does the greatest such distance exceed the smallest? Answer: 0.06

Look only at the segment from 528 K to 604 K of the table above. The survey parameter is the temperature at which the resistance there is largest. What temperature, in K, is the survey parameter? 559.0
